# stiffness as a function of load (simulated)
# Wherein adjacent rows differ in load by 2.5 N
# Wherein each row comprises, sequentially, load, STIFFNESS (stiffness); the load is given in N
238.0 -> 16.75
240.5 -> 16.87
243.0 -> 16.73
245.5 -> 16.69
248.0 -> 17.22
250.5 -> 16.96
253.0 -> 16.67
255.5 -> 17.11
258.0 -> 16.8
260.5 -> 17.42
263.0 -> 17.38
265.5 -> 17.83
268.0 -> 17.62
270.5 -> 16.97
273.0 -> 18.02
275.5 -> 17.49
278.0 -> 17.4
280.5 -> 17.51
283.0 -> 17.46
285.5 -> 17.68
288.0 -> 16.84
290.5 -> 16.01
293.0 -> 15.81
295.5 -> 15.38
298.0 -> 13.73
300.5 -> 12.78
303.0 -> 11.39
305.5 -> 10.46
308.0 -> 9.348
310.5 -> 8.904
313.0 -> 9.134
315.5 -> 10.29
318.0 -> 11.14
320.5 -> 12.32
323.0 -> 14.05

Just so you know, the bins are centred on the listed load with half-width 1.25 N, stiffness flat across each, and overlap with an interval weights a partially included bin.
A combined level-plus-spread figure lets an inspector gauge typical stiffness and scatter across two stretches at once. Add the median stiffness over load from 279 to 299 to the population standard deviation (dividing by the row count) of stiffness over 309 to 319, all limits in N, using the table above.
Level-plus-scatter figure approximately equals 17.3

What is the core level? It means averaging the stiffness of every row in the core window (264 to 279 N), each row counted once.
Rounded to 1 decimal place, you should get 17.6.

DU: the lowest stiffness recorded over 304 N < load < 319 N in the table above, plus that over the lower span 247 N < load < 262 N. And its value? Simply 26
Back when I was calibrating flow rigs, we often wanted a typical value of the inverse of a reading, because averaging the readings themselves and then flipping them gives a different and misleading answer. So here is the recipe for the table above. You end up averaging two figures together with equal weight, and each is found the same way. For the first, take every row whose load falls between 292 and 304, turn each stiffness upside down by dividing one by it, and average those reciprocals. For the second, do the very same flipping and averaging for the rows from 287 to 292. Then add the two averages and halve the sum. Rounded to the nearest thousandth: 0.067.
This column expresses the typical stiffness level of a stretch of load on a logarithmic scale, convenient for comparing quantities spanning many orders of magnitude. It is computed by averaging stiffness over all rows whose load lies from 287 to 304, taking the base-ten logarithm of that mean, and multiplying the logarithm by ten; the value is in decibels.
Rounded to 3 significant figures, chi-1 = 11.6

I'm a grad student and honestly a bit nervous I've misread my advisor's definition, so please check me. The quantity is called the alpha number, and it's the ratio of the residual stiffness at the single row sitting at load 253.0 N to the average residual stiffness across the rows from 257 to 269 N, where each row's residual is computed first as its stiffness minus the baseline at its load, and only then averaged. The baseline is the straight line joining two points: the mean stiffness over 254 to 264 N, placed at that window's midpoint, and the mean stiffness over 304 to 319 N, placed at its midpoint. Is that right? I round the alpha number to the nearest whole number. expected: -2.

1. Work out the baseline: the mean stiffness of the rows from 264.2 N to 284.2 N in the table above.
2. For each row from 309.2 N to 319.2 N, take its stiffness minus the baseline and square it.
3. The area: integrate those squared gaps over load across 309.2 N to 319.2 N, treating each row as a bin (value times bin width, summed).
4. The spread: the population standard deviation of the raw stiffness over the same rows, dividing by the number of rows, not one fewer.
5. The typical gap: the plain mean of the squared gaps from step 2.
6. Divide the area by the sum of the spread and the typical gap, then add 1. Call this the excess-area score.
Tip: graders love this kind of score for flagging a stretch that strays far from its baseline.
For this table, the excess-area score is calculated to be 10.9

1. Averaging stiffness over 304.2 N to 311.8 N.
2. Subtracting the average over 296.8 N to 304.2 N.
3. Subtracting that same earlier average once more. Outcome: -15.7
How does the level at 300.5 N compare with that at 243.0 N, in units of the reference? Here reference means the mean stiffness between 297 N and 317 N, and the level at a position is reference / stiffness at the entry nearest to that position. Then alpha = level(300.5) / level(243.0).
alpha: 1.31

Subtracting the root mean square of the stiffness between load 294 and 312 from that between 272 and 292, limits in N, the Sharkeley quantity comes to 5.4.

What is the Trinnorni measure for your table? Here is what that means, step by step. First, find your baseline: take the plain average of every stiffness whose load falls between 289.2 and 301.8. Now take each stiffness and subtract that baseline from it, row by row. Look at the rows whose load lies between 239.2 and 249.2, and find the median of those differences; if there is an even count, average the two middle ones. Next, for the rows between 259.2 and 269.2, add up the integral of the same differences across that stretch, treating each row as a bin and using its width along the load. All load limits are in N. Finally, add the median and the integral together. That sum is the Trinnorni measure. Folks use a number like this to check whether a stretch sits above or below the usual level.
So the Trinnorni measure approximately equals 30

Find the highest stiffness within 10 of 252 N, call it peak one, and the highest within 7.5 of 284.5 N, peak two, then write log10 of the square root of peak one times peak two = 1.24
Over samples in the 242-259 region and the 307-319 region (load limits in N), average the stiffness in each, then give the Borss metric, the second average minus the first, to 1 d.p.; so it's -7.1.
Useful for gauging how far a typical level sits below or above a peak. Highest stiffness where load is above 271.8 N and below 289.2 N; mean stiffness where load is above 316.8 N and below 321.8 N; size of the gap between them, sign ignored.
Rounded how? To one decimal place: 6.3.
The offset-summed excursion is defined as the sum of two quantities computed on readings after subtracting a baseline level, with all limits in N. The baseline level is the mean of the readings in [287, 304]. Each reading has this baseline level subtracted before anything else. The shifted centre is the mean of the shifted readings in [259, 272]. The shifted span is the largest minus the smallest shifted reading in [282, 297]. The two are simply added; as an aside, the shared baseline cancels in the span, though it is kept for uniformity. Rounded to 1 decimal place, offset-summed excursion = 5.2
